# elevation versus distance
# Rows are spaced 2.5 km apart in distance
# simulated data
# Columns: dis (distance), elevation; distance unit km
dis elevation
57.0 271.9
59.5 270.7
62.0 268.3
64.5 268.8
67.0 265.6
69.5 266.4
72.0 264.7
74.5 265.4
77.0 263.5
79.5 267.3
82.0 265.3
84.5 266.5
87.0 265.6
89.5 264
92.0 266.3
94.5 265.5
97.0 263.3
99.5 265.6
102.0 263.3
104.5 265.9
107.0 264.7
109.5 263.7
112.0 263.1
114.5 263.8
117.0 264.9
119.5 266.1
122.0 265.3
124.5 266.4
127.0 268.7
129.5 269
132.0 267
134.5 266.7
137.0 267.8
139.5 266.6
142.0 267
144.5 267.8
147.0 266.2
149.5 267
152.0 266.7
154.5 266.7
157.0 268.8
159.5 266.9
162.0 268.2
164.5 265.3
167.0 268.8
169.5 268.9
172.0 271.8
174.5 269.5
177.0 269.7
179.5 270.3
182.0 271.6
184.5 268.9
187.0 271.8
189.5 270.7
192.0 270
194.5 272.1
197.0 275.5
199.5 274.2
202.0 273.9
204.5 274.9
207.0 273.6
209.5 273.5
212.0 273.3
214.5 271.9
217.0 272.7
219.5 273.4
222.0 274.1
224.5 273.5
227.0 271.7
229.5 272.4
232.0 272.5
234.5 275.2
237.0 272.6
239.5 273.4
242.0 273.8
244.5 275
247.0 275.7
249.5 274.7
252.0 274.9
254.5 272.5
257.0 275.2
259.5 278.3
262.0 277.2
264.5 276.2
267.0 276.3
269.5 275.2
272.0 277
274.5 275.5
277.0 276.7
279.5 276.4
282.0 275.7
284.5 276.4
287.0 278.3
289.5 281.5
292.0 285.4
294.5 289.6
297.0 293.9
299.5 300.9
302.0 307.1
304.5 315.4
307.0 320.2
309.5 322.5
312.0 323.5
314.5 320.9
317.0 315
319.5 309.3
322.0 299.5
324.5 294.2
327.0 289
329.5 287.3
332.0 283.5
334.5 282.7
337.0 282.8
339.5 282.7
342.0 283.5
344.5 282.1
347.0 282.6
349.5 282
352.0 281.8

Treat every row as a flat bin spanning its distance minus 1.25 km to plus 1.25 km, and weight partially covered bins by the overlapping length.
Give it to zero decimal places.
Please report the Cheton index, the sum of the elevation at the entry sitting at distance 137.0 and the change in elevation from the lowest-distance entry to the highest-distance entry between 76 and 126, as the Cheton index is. 271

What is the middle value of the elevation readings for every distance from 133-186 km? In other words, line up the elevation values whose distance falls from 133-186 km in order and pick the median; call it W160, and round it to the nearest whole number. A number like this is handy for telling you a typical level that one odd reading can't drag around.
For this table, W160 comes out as 268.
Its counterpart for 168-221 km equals 272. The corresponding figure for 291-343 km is 294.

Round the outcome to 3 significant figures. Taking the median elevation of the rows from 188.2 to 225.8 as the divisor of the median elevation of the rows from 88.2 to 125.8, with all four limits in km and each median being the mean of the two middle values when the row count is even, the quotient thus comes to 0.969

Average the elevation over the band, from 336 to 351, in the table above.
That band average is 283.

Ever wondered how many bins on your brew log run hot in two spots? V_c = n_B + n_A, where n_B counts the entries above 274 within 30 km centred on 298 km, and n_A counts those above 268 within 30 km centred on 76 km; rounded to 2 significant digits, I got 14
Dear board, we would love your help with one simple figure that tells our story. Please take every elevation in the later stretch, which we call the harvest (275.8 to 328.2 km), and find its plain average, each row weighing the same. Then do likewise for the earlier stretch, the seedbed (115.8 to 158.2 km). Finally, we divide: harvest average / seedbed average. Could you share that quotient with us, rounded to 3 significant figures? 1.12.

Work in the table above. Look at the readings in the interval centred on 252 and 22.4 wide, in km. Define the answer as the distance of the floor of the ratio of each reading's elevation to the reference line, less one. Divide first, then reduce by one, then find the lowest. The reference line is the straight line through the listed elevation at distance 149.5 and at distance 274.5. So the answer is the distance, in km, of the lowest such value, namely 254.5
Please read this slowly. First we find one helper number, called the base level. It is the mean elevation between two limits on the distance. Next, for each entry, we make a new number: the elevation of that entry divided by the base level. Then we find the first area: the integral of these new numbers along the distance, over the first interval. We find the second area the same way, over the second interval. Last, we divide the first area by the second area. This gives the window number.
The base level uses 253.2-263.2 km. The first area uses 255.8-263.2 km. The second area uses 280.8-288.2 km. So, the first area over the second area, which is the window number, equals 1.00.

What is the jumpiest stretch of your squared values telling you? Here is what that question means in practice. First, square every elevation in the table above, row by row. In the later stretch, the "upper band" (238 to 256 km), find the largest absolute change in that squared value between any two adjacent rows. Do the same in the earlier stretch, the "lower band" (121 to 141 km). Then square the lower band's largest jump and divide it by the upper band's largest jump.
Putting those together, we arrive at 1153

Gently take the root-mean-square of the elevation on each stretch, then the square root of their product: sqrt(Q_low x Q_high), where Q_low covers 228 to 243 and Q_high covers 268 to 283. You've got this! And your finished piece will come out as 275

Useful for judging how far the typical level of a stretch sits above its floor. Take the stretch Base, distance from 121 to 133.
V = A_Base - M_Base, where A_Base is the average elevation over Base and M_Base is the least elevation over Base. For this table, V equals 2.0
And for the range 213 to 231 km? 1.1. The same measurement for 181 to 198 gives 2.6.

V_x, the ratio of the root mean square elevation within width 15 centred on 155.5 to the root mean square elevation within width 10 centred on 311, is 0.83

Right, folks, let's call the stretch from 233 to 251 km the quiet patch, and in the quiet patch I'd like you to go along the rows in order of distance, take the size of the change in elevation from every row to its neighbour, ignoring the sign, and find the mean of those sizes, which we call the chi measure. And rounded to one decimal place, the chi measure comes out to 1.1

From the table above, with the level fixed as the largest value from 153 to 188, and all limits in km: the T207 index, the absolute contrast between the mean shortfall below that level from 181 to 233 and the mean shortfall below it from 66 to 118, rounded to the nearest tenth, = 7.7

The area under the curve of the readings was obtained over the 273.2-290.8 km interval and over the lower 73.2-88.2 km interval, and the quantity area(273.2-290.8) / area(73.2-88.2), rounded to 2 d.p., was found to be 1.22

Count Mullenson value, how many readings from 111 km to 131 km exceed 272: 0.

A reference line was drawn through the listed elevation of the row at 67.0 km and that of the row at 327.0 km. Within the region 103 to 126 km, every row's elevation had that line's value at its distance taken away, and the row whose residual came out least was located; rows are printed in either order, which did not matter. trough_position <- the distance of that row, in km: 112.0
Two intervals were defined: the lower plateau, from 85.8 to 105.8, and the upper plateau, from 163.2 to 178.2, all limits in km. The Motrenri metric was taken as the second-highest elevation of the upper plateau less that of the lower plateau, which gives 3.8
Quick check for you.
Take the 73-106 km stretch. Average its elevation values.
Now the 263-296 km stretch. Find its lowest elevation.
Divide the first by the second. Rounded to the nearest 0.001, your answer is 0.964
